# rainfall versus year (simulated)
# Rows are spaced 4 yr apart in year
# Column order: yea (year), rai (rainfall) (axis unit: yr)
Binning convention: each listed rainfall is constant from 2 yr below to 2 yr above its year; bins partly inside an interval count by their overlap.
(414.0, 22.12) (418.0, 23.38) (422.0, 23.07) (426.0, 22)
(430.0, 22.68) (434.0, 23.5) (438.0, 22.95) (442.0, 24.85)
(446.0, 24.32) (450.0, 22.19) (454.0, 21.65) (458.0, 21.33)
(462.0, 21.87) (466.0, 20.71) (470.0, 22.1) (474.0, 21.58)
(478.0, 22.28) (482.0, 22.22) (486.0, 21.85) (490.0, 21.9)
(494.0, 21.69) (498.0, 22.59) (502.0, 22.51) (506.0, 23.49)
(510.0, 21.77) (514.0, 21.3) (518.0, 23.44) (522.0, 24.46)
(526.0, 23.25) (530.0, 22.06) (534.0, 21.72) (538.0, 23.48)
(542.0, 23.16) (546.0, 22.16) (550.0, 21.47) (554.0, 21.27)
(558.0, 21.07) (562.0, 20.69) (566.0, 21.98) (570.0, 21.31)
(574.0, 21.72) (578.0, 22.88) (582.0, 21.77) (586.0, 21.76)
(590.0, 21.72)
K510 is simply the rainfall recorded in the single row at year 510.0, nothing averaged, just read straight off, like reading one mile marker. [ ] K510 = 21.77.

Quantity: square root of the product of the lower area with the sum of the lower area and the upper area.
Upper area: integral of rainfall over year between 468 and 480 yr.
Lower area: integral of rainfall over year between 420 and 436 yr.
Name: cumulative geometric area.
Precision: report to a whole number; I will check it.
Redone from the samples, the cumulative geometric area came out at 479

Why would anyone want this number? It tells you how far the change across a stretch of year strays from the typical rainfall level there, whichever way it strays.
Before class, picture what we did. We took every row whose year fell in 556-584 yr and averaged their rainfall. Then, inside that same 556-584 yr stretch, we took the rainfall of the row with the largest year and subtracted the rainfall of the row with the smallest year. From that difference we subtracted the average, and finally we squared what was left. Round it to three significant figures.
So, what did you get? 438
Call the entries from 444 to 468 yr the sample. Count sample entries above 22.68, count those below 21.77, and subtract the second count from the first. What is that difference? -2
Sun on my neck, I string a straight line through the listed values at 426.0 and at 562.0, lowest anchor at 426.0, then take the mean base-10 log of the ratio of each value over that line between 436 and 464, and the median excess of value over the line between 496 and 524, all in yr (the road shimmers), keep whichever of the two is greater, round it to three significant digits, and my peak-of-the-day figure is 1.28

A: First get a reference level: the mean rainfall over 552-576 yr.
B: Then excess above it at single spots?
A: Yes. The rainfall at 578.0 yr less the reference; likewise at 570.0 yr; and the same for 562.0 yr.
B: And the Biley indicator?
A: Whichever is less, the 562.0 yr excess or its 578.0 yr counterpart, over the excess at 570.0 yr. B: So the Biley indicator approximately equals 22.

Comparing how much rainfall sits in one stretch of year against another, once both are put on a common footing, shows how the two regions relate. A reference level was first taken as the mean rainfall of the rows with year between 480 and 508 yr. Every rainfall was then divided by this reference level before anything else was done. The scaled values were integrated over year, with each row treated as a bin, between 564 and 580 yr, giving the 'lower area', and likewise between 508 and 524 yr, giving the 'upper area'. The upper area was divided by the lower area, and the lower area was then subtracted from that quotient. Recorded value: -14.7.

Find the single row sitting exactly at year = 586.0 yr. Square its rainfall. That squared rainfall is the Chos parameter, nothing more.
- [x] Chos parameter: 473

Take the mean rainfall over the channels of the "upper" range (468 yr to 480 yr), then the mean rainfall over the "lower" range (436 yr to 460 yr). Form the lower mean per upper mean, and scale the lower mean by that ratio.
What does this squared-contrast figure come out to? 23.8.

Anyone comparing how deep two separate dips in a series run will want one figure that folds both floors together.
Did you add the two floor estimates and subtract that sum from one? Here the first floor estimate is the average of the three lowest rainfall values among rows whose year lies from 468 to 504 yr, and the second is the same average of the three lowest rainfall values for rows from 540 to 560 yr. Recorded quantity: -42.0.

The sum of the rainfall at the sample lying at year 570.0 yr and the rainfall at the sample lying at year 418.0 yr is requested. 44.7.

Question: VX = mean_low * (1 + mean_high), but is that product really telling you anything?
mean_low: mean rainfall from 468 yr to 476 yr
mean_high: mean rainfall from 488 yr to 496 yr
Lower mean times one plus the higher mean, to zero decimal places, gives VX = 498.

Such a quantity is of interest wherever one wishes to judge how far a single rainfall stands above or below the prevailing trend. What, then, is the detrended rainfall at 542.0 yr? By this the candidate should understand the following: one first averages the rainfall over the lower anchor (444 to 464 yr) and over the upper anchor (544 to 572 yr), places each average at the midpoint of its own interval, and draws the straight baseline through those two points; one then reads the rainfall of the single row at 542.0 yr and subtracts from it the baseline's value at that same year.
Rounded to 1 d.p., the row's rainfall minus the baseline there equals 1.6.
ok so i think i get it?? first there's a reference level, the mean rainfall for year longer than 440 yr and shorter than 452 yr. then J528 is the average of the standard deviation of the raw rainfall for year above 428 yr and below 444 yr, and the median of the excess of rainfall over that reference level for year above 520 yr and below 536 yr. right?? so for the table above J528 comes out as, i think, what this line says -0.1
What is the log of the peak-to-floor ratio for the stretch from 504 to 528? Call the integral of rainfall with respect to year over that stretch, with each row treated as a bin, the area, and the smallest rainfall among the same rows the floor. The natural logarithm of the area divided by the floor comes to 3.253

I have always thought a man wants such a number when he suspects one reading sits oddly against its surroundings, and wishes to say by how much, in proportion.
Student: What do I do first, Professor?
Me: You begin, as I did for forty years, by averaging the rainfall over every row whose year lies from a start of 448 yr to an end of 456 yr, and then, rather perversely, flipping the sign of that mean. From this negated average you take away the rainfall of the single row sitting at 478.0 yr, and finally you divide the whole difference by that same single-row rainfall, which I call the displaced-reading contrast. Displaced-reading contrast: -1.98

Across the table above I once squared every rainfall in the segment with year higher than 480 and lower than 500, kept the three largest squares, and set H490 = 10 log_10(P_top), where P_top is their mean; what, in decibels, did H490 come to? 26.9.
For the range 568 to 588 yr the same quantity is 26.9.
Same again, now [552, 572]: 26.7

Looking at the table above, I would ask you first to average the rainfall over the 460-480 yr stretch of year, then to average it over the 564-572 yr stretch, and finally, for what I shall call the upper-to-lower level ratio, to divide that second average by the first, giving 1.00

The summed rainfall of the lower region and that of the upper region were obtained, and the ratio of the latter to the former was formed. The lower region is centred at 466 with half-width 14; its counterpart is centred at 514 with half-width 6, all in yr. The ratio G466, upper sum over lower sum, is 0.44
